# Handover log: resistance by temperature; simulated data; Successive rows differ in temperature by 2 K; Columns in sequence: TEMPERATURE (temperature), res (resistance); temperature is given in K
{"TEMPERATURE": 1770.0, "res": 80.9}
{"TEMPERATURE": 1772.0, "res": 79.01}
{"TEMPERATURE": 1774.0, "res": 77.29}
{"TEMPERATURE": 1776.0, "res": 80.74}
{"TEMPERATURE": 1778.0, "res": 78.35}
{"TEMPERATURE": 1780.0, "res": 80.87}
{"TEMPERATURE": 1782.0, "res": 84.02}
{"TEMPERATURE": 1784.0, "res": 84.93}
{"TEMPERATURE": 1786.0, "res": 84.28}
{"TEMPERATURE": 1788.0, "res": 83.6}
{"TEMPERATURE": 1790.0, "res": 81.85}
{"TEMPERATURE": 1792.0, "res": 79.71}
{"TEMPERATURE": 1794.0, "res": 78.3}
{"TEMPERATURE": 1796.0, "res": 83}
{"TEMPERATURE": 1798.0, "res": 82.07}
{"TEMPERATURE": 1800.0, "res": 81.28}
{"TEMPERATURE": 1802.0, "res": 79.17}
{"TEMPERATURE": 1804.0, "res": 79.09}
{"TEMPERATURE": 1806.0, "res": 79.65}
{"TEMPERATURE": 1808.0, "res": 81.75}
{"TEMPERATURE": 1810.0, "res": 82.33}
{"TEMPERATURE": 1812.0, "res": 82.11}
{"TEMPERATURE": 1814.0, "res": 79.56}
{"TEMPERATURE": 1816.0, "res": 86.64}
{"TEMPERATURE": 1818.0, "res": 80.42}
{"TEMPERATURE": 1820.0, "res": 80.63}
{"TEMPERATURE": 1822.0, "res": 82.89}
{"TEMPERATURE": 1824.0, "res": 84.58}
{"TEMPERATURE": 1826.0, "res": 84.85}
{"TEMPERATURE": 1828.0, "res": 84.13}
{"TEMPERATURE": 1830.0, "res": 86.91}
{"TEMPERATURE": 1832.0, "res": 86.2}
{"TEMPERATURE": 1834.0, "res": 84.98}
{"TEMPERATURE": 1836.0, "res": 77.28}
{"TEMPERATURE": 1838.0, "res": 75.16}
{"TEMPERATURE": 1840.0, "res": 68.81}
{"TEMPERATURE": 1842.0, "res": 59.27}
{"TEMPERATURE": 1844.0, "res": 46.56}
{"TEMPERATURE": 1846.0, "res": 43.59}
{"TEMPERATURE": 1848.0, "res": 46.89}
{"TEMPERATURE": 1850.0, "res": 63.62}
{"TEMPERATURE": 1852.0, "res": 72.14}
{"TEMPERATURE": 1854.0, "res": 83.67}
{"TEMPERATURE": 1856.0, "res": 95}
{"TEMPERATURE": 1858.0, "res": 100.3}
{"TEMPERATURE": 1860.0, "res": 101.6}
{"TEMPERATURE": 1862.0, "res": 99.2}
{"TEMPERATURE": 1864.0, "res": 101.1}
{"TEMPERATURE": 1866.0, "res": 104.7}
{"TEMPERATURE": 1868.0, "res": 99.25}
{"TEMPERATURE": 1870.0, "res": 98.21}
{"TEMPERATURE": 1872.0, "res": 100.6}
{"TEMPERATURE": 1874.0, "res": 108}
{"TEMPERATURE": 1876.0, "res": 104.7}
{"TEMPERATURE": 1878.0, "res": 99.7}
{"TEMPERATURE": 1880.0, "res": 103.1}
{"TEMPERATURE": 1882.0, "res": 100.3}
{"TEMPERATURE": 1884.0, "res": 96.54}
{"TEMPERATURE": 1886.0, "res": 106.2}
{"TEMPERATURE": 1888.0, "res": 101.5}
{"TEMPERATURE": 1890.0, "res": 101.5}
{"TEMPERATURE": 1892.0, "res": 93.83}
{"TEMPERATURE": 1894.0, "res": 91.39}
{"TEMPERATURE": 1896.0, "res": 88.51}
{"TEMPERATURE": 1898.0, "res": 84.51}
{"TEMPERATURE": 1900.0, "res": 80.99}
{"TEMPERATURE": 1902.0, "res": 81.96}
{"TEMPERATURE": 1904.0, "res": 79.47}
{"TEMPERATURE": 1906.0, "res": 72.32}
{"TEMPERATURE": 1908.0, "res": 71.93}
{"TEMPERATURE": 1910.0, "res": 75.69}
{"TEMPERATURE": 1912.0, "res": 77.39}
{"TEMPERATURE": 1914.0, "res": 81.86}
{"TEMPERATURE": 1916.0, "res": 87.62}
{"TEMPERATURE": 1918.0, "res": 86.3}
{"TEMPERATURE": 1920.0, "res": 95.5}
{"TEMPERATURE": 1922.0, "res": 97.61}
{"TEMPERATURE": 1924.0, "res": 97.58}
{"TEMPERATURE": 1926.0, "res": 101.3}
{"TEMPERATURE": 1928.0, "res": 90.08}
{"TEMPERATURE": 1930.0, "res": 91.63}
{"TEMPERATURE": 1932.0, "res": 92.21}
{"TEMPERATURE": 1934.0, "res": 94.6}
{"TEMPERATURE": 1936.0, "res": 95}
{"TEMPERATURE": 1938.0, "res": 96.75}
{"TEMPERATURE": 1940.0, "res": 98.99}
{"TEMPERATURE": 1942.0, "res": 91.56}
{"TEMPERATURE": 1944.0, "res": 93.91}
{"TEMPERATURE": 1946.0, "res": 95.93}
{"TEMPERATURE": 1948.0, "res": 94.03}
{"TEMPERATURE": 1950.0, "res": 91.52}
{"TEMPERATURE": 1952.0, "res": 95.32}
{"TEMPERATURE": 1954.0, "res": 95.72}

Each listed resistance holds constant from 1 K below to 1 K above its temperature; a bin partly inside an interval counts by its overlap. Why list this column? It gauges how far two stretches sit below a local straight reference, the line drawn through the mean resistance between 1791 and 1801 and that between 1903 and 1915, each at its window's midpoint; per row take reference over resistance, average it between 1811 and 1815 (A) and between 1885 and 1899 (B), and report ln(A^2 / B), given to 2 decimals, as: 0.19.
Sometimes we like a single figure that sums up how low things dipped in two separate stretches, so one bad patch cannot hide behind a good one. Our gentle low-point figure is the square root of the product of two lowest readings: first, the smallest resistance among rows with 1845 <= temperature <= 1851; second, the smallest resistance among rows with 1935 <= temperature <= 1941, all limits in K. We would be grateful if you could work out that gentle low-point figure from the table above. 64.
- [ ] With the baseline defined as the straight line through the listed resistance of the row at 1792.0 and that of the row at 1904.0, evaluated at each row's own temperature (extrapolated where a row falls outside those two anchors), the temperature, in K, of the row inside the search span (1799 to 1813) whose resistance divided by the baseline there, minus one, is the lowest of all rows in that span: 1804.0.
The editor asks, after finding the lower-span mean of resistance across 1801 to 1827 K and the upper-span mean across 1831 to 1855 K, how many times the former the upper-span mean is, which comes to 0.82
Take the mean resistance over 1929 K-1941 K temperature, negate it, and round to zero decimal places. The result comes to -95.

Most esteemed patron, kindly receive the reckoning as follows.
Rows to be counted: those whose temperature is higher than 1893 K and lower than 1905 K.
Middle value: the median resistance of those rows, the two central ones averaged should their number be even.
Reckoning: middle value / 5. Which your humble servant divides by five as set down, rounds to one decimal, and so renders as 16.6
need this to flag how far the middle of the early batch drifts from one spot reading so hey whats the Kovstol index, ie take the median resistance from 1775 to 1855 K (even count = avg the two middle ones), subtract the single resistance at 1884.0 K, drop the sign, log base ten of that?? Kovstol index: 1.2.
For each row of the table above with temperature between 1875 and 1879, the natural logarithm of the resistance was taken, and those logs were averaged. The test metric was 4.63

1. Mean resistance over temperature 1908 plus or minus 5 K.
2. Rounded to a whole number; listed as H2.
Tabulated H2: 75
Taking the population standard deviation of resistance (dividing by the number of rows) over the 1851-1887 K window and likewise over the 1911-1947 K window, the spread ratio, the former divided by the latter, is 1.38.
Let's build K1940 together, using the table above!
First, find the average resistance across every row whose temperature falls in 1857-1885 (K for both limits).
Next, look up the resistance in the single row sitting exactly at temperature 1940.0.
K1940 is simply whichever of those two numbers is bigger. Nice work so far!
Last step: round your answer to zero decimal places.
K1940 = 101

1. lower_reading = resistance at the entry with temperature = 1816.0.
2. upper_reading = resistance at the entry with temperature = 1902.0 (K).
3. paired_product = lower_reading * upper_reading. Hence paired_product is 7101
